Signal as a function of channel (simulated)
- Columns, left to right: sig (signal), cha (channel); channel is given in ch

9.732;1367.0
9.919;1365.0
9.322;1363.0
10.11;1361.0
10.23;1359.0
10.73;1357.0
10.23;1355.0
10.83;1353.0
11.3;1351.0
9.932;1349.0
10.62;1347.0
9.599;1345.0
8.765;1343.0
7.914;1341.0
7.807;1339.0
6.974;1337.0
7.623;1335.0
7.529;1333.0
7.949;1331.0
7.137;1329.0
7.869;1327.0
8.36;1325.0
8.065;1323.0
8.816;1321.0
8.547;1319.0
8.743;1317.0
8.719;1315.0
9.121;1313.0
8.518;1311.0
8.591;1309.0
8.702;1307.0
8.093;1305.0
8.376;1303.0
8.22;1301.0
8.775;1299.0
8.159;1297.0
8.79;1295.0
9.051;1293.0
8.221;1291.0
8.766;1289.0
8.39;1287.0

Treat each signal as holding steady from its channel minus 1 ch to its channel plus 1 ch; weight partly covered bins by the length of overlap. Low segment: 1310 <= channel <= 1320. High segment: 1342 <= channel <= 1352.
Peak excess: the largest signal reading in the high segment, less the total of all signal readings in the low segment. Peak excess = -32.3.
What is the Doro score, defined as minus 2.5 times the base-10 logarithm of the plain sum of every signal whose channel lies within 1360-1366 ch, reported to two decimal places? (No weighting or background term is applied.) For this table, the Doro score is -3.67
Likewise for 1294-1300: -3.53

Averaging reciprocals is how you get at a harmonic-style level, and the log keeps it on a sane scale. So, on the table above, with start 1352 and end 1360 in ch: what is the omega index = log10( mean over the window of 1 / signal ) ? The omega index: -1.02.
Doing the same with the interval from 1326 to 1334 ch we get -0.88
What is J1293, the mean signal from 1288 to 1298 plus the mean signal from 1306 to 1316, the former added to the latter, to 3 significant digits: 17.3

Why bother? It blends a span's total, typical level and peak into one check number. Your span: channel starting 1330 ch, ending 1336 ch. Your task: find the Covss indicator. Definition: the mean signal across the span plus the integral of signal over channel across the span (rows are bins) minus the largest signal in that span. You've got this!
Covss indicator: 46.0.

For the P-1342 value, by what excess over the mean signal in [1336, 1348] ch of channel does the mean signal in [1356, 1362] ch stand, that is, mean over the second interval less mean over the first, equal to 1.7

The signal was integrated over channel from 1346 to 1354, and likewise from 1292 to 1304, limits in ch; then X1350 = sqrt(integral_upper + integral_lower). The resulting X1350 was 14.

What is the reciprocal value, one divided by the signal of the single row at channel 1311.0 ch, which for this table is 0.117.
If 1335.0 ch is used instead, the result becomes 0.131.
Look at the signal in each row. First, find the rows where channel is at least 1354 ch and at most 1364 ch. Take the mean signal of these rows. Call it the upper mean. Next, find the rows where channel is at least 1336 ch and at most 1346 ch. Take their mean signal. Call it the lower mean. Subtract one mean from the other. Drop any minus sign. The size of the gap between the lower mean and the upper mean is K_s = 1.9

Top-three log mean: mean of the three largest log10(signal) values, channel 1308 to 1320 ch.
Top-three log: 0.95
